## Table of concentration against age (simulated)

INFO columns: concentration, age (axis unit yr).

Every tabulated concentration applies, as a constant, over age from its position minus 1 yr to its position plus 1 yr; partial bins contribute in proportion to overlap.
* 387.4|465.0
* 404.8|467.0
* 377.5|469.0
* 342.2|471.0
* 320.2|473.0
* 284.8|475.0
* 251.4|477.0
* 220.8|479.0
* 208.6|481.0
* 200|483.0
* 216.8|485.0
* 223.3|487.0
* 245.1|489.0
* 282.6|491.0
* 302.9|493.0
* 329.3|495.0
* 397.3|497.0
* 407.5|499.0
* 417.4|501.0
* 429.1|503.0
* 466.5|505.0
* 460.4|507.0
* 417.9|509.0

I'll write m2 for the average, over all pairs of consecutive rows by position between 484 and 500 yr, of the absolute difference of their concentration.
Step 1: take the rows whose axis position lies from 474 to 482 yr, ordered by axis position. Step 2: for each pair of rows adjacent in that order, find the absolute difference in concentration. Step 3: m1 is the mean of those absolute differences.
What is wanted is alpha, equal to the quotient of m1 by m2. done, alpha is 0.93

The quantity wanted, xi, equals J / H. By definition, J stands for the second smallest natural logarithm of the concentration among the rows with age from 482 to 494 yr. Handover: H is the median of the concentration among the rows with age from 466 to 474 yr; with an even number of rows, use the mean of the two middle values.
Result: 0.015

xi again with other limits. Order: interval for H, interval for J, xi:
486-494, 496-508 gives 0.023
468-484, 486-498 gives 0.021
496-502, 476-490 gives 0.013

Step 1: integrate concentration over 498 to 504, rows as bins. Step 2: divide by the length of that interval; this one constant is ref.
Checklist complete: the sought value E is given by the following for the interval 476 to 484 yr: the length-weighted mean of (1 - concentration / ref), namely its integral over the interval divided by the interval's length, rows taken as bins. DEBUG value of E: 0.47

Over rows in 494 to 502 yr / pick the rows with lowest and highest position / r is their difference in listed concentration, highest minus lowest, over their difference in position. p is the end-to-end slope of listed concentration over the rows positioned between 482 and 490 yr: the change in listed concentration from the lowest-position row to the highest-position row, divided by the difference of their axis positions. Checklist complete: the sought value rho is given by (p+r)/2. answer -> 11.1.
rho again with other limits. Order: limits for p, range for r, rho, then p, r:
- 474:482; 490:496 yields -0.5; -13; 12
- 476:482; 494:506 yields 1.5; -11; 14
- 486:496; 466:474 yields -0.4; 13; -14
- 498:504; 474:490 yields 1.3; 5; -3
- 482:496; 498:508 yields 8.7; 11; 7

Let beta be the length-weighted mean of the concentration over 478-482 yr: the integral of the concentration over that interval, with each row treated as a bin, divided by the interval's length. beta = 215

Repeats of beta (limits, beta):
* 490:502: 356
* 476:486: 220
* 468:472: 360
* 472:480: 269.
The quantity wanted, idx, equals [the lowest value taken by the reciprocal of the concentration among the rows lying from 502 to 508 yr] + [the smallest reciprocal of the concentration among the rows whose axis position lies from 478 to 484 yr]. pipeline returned 0.0067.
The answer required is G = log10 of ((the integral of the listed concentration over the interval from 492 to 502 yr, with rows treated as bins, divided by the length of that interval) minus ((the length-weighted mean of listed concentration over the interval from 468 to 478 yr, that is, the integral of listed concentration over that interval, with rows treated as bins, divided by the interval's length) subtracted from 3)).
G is 2.83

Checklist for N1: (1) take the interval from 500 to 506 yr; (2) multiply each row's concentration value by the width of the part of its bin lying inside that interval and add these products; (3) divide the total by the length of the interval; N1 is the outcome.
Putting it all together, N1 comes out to 438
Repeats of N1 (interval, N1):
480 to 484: 204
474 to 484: 233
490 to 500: 344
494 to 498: 363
